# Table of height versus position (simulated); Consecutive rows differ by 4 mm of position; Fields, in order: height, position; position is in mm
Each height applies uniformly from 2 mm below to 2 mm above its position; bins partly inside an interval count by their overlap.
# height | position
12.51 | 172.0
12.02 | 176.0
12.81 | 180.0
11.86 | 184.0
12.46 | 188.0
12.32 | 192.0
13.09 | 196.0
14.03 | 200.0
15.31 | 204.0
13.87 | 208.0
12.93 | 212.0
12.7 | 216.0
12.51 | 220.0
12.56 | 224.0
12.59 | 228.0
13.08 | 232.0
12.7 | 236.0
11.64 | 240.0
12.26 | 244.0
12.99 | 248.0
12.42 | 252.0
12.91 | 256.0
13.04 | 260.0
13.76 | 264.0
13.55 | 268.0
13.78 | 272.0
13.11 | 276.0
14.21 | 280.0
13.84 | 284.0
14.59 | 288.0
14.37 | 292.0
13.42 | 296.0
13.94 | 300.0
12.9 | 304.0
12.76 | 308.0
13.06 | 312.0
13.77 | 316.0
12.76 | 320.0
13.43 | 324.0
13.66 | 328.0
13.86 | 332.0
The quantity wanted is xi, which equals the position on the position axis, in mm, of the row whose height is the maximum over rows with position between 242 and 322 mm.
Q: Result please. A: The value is 288.0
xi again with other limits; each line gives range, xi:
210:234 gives 232.0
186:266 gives 204.0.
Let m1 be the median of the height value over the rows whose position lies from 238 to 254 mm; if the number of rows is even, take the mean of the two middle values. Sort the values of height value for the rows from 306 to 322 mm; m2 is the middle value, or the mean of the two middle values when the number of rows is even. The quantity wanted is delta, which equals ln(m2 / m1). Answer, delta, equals 0.05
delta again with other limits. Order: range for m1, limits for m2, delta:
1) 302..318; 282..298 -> 0.08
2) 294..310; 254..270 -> 0.01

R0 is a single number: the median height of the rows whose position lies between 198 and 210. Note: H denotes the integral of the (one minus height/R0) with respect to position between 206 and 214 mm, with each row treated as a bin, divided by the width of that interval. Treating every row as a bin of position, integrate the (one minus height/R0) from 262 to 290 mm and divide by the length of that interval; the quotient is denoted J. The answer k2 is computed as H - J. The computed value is 0.031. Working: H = 0.045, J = 0.01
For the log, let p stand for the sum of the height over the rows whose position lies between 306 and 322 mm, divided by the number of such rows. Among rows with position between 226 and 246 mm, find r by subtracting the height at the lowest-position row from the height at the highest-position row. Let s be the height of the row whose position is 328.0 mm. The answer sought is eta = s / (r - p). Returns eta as -1.02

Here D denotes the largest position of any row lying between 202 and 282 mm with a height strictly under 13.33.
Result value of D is 276.0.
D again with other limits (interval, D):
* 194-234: 232.0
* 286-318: 312.0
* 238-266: 260.0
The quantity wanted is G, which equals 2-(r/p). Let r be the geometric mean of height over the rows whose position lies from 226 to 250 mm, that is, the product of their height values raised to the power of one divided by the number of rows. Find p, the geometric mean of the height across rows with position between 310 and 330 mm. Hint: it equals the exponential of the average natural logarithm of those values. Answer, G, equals 1.06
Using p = 13.3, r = 12.5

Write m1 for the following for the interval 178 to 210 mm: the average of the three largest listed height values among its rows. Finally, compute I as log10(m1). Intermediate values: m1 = 14.4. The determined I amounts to 1.16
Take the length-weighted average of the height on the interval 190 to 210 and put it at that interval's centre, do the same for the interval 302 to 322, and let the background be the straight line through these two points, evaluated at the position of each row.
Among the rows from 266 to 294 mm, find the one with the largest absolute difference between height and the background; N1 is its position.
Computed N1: 288.0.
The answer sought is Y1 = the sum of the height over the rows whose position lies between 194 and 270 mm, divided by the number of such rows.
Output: 13.05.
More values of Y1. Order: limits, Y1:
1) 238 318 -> 13.32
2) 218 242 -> 12.51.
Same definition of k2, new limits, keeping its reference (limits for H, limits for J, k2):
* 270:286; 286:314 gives -0.011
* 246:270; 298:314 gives 0.004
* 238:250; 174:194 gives 0.000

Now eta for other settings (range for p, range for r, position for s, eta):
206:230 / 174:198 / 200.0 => -1.19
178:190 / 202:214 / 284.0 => -0.94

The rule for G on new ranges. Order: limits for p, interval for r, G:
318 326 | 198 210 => 0.90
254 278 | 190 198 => 1.05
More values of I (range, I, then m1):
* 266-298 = 1.16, 14.4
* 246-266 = 1.12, 13.3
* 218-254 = 1.11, 12.9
